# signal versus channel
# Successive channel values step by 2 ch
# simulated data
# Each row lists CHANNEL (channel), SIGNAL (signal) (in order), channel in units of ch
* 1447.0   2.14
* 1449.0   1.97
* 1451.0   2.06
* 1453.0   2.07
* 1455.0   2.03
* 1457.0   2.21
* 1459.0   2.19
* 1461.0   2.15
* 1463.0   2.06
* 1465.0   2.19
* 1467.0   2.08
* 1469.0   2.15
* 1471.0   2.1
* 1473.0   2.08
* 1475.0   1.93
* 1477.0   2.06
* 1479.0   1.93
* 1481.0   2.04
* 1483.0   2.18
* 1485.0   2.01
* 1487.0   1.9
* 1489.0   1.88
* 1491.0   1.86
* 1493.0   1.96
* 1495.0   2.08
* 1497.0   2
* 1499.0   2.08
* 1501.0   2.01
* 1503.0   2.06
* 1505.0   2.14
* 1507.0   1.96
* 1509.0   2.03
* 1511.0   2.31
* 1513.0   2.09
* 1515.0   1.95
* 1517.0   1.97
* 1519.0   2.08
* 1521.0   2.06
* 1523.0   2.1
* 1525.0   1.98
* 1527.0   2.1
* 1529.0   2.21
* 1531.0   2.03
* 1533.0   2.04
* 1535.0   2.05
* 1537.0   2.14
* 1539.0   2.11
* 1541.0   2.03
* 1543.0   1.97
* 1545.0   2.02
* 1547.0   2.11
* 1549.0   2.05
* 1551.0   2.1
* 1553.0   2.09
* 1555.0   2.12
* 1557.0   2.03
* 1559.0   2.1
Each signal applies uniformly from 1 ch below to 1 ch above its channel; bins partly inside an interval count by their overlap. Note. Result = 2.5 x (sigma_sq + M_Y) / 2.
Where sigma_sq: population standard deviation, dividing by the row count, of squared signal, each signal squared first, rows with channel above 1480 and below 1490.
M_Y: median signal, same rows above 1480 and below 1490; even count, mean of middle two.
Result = 3.06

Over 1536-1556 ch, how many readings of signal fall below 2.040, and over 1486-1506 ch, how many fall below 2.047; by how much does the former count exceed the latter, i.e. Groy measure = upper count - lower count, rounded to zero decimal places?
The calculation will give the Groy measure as -3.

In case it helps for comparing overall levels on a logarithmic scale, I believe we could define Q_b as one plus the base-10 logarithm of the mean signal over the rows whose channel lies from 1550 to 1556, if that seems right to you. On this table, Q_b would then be 1.32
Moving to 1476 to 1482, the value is 1.30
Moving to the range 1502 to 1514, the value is 1.32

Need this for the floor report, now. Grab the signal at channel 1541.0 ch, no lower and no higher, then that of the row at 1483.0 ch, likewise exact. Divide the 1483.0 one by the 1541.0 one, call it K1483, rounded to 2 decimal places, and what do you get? 1.07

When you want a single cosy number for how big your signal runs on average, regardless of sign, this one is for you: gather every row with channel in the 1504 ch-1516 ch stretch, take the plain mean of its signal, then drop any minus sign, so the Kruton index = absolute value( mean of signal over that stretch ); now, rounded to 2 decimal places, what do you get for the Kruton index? 2.08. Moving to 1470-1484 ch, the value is 2.05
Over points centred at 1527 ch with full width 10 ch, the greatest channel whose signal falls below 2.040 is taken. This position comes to 1531.0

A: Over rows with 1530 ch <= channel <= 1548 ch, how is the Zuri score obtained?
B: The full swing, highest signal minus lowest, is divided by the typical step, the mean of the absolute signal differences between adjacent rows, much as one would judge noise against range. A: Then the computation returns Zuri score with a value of 3.2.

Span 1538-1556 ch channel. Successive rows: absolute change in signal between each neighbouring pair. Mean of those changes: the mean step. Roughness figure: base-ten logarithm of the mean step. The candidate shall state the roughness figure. -1.27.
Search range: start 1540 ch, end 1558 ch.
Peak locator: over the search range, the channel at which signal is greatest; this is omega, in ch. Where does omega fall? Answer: 1555.0 ch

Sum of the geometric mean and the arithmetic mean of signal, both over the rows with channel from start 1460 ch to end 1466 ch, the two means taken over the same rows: 4.27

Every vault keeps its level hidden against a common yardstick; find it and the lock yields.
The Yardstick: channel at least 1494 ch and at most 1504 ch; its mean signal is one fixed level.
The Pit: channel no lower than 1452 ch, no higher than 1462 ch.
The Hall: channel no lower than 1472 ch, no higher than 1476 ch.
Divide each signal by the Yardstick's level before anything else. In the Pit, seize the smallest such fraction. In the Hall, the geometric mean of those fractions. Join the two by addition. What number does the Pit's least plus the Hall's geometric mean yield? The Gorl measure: 1.97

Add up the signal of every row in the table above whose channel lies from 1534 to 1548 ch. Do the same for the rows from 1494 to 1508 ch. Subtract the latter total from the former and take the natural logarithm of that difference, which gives -2.3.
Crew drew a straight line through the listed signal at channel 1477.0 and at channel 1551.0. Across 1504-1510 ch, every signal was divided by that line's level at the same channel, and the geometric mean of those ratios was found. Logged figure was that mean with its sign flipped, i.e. -0.98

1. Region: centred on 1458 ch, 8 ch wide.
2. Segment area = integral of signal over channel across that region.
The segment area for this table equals 17.2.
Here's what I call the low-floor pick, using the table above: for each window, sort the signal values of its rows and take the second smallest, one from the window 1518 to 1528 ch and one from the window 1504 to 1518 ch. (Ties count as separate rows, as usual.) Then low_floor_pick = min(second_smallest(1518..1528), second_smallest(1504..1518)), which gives 1.96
